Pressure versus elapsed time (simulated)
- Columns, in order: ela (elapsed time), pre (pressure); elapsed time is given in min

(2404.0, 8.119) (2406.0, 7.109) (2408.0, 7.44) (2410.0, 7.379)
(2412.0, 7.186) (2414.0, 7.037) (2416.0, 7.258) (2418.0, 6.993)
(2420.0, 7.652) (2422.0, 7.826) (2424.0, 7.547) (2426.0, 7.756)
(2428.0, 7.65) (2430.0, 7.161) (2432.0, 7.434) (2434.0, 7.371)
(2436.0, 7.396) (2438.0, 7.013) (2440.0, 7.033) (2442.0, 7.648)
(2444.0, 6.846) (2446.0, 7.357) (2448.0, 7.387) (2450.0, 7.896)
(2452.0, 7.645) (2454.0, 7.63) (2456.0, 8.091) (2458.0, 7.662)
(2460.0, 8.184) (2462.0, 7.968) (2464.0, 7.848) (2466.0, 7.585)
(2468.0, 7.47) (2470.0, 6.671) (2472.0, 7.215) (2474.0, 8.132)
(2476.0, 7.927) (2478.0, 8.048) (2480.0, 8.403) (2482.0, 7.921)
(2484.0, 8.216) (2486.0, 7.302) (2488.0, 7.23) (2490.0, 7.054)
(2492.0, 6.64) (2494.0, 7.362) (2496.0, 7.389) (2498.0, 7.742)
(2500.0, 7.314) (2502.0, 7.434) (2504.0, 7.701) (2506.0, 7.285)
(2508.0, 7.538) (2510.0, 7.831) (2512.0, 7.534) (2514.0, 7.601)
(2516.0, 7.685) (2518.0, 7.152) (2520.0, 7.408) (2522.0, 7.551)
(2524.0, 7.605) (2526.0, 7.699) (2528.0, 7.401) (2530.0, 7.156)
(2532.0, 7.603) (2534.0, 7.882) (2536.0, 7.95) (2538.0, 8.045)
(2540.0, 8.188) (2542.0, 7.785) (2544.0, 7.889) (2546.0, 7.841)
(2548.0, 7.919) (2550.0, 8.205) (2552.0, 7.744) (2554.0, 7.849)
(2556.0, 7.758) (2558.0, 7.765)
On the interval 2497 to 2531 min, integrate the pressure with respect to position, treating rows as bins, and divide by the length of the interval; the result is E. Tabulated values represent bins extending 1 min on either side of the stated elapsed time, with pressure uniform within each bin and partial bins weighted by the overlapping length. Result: 7.51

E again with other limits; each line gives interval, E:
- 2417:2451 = 7.41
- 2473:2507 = 7.59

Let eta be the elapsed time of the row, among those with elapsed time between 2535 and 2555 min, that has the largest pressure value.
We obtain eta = 2550.0 min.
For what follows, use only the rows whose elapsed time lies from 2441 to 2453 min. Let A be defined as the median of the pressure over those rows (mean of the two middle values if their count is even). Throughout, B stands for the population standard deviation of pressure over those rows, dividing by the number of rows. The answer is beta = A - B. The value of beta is 7.19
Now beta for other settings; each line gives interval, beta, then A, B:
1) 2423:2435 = 7.30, 7.49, 0.19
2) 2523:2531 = 7.29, 7.50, 0.21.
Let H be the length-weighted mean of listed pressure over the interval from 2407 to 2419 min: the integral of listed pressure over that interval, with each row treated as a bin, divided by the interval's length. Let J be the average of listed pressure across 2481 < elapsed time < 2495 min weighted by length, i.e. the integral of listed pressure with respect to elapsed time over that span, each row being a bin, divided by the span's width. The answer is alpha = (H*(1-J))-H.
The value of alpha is -53.3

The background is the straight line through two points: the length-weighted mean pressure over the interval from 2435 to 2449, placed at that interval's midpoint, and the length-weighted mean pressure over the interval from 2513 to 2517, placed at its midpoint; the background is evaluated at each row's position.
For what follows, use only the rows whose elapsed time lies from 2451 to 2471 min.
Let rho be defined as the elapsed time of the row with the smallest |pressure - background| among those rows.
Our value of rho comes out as 2468.0 min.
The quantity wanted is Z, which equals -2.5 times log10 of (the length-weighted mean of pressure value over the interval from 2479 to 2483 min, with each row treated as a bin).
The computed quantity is -2.28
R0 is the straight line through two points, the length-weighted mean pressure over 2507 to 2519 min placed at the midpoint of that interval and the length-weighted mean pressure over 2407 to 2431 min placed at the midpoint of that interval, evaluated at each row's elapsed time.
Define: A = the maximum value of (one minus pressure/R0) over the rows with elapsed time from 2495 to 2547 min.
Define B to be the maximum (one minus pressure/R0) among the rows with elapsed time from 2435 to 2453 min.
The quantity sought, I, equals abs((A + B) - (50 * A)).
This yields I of 2.7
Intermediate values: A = 0.056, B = 0.0807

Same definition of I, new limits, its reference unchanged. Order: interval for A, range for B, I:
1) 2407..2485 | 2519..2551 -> 5.3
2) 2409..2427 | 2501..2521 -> 2.7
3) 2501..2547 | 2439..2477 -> 2.7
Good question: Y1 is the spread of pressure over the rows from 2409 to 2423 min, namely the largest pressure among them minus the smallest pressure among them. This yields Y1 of 0.83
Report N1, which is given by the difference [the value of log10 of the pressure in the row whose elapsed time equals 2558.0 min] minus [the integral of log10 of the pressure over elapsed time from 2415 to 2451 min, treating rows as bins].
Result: -30.39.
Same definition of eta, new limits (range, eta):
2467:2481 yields 2480.0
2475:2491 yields 2480.0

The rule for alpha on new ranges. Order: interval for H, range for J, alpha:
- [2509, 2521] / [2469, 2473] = -52.3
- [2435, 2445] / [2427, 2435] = -53.2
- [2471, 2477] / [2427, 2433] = -57.5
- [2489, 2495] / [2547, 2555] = -55.7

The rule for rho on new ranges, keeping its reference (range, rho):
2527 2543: 2542.0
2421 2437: 2430.0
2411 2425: 2414.0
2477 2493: 2486.0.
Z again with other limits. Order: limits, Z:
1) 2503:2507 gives -2.19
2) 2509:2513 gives -2.21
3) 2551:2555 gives -2.23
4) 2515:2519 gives -2.18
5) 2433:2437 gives -2.17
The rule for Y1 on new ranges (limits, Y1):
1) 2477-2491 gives 1.35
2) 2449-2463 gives 0.55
